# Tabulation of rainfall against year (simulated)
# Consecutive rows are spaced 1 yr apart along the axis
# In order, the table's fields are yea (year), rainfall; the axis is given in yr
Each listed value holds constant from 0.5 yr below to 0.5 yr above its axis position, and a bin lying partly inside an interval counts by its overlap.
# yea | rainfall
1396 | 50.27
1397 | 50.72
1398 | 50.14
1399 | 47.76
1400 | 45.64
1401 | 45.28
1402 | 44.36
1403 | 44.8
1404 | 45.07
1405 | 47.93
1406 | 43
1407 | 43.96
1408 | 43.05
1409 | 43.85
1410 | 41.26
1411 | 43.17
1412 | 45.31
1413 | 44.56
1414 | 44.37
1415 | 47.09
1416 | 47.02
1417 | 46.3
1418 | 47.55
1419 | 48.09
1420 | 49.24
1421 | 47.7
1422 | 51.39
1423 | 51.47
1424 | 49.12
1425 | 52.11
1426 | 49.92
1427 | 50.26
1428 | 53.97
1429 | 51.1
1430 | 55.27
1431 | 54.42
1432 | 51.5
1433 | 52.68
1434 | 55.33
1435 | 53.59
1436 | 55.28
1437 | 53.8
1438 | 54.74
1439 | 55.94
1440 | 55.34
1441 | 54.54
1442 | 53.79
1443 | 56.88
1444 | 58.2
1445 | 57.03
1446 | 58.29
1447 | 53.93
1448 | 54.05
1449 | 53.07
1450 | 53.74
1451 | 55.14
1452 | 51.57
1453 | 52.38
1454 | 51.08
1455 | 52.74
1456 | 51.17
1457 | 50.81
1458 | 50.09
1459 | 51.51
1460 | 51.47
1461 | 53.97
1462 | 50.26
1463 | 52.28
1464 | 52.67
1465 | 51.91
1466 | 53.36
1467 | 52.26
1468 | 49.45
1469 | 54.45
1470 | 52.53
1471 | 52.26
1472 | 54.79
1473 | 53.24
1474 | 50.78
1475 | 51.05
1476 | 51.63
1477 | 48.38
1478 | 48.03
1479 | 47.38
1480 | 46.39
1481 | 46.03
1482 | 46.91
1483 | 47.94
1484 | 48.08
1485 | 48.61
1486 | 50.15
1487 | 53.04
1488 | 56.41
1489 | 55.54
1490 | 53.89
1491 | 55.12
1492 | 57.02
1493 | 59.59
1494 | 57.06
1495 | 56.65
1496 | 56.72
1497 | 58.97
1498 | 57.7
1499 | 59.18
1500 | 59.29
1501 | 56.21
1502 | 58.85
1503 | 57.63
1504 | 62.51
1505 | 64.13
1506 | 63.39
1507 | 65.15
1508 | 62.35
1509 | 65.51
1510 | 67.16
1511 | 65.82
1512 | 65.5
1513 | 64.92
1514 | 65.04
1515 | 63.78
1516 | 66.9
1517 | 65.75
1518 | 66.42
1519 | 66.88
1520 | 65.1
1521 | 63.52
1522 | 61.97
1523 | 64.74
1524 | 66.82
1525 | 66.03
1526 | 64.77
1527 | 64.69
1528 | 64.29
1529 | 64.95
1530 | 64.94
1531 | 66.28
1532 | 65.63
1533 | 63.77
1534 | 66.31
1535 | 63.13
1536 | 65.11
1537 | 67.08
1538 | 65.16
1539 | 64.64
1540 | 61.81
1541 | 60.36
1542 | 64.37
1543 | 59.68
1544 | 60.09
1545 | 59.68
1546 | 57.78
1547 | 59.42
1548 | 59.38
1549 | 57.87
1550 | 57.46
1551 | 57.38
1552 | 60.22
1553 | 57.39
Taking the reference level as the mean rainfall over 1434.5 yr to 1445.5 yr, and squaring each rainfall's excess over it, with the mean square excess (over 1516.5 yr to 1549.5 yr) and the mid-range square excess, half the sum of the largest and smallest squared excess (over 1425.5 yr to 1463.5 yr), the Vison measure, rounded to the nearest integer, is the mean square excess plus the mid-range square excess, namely 90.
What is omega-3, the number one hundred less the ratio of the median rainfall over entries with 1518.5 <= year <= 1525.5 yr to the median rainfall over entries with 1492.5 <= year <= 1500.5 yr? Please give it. 98.9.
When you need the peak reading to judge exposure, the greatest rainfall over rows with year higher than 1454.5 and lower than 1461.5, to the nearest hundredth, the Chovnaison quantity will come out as 53.97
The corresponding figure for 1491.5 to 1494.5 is 59.59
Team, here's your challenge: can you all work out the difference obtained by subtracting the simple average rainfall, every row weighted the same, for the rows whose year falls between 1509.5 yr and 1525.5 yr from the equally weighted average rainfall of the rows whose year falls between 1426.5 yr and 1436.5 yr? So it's -12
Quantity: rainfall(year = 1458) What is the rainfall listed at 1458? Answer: 50.09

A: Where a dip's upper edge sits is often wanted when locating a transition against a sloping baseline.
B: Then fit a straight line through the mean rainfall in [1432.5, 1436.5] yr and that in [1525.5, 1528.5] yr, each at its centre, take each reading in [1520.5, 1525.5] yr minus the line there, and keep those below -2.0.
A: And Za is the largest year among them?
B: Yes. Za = 1522 yr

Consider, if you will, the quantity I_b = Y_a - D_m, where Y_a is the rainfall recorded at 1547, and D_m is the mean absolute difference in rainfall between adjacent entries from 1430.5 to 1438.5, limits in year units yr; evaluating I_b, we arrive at 58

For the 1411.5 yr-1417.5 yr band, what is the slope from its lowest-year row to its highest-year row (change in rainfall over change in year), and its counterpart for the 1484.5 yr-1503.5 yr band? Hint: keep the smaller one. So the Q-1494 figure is 0.2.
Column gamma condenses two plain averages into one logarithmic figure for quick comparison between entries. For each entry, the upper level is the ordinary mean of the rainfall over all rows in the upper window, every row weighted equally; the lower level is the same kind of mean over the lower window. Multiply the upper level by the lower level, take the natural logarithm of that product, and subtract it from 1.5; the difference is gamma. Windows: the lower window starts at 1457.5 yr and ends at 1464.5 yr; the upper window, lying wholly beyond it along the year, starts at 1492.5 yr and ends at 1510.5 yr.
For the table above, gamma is -6.55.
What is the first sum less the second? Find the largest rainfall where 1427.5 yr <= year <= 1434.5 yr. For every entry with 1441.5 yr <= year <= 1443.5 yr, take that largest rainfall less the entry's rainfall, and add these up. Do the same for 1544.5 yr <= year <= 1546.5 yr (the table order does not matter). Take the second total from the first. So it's 7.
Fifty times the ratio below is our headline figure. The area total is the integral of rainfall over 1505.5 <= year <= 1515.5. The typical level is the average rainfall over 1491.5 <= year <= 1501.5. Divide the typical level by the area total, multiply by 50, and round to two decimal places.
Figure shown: 4.46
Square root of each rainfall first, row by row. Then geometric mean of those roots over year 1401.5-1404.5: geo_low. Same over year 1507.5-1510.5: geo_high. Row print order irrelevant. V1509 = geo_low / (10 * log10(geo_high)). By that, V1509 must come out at 0.74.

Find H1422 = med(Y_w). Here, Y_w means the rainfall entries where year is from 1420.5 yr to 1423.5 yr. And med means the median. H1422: 51.4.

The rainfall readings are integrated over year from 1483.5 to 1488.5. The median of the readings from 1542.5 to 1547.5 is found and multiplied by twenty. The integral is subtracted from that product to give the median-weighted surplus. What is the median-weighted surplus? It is 937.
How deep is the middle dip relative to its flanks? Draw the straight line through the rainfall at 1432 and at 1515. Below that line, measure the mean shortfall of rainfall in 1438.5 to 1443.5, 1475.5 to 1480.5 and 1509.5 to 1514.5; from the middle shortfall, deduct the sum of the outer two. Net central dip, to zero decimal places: 15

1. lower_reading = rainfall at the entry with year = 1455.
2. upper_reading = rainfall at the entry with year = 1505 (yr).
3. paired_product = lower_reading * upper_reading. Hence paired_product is 3382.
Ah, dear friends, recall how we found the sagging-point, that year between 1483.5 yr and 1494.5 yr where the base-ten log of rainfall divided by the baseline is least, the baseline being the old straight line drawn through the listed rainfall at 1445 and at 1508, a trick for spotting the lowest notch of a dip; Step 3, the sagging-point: 1484 yr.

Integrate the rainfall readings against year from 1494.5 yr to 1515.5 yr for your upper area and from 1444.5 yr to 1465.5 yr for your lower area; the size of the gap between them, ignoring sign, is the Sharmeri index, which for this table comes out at 187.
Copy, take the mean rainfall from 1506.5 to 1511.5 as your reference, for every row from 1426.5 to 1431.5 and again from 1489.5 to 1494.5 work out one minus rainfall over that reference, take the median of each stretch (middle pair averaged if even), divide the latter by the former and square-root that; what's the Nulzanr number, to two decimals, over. 0.85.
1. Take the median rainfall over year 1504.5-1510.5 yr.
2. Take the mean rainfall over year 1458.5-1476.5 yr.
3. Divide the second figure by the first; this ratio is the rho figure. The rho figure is 0.81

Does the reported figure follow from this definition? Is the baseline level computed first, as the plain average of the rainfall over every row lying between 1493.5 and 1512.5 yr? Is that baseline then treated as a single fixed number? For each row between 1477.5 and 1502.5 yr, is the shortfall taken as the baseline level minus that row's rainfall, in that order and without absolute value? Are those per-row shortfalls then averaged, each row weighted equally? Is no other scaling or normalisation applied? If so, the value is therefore 7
